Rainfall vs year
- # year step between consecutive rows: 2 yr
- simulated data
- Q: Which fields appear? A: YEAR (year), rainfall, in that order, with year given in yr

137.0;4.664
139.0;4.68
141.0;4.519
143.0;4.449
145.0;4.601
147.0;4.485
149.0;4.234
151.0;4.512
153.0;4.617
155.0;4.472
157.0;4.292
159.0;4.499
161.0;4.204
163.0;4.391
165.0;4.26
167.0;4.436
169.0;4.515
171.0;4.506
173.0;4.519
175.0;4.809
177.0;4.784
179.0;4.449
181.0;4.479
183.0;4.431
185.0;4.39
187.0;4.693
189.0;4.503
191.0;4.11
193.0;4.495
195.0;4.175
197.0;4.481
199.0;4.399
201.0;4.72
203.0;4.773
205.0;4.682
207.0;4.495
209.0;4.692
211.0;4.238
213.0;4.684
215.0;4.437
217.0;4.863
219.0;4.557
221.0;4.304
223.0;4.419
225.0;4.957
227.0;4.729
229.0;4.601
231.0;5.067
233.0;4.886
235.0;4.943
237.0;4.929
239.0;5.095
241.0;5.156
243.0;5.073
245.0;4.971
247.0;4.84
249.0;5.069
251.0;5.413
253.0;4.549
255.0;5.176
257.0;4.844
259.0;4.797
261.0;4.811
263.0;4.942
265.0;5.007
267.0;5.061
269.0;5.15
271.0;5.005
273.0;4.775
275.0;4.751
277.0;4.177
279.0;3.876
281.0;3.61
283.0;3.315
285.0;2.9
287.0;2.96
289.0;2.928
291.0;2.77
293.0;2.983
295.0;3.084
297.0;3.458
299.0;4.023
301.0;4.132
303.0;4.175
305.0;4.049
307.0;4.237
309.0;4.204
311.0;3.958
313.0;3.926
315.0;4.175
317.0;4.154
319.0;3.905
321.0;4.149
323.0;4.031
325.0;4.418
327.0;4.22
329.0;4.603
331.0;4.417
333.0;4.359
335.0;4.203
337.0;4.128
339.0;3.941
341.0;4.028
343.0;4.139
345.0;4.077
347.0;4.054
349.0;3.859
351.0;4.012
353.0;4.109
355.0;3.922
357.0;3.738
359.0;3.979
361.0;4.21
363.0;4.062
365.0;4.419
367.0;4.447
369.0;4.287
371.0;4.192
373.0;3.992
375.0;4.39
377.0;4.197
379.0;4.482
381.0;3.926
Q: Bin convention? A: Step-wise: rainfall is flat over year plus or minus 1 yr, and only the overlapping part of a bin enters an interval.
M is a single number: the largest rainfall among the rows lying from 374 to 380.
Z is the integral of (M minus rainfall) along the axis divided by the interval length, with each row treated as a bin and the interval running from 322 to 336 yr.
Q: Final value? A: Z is 0.16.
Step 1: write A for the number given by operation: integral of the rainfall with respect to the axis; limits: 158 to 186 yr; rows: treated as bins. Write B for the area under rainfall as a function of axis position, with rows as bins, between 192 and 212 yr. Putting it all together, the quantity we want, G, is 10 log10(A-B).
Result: 15.4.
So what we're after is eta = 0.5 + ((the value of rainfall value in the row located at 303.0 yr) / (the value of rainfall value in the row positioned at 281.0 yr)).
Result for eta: 1.66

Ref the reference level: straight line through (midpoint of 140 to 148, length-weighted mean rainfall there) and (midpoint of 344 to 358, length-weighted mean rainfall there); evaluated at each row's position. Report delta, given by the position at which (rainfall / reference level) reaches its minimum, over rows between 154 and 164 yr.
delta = 161.0 yr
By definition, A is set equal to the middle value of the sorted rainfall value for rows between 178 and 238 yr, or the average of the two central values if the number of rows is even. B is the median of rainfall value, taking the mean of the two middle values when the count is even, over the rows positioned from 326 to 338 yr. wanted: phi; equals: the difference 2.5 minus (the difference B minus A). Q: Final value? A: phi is 2.74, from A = 4.5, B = 4.29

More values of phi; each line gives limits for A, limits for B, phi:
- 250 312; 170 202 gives 2.19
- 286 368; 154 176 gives 2.09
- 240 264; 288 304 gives 4.19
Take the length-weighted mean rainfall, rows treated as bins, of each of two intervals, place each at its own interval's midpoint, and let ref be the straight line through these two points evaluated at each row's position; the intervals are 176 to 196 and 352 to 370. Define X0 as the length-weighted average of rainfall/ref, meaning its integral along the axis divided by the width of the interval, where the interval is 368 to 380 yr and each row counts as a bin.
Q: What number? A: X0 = 1.04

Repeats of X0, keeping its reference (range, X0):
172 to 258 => 1.07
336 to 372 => 0.99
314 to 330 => 1.00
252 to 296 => 0.97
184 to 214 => 1.02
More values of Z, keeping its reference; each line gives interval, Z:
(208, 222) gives -0.06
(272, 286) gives 0.57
